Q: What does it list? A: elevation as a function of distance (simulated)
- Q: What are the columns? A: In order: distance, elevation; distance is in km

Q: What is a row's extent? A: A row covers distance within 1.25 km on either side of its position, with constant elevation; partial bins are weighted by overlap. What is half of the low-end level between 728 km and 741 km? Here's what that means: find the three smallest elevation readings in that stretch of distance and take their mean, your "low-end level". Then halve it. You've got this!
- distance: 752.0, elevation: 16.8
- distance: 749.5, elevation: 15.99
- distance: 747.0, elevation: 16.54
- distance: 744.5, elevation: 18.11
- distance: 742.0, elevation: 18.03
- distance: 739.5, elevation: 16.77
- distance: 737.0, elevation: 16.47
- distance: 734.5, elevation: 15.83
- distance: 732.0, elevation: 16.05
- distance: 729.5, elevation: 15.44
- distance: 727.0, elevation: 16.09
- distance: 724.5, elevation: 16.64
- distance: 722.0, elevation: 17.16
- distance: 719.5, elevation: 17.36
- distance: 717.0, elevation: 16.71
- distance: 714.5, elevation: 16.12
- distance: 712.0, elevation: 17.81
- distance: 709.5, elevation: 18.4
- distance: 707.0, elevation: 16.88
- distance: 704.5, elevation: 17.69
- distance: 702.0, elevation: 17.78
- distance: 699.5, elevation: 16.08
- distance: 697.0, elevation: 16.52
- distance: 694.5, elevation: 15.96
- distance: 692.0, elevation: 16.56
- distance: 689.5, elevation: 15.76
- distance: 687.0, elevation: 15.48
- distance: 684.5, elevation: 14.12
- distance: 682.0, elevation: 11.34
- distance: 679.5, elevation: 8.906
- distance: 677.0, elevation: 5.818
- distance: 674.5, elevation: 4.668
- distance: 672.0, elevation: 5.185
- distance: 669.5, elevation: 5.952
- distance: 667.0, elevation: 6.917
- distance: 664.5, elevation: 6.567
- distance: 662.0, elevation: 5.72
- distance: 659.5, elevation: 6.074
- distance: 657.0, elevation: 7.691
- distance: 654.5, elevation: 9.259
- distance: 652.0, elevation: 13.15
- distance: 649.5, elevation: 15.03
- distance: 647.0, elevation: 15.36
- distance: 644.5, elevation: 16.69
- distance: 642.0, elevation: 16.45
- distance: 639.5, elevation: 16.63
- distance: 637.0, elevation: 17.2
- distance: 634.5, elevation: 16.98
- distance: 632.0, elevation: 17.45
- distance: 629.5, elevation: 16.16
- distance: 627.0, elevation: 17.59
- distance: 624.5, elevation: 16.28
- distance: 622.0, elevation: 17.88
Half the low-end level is 7.9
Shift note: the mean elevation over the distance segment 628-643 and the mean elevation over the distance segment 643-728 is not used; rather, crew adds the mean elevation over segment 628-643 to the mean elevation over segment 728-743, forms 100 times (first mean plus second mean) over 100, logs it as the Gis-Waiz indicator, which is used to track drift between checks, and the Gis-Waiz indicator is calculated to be 33.2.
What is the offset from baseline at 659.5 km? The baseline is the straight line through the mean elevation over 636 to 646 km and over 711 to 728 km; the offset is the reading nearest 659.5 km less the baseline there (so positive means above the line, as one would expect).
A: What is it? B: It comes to -10.7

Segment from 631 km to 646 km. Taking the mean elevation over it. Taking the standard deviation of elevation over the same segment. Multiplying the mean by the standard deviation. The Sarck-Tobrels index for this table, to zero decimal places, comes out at 6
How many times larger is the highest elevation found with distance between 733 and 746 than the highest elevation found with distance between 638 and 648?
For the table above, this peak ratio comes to 1.09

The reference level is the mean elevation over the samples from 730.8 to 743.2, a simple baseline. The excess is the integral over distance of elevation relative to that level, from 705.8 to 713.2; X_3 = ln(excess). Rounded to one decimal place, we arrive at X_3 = 2.1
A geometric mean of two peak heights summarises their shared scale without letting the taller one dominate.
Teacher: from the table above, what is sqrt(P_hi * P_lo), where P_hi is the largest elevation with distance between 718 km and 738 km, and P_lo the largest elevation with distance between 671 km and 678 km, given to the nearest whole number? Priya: 10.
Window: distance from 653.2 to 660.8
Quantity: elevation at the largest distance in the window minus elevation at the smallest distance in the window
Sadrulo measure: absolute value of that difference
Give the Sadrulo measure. 3.2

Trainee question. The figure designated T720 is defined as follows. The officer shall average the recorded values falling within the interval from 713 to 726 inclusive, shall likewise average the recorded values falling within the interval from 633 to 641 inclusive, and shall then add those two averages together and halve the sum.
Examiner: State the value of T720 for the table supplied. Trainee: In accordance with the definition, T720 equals 16.9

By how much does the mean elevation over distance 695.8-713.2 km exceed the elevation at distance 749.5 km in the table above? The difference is 1.3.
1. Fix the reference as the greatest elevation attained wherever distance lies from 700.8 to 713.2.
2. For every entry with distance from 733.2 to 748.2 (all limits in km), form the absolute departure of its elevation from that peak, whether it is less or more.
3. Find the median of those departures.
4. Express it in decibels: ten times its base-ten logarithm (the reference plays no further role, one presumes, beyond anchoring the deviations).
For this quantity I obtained 2.4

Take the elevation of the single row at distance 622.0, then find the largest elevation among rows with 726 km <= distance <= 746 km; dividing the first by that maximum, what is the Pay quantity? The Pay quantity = 0.99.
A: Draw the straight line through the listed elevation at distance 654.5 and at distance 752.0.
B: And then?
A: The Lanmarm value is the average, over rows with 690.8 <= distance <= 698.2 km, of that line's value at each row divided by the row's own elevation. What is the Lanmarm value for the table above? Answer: 0.76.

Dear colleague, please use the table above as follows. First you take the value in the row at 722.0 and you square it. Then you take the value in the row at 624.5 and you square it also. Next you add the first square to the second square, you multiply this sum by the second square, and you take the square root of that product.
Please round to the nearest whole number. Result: 385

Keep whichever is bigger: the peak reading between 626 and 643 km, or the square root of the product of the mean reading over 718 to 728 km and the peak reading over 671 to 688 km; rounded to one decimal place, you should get 17.6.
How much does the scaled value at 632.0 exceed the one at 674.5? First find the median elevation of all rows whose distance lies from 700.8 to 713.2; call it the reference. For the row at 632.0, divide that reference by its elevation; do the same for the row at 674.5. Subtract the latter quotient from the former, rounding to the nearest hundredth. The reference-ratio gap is -2.79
